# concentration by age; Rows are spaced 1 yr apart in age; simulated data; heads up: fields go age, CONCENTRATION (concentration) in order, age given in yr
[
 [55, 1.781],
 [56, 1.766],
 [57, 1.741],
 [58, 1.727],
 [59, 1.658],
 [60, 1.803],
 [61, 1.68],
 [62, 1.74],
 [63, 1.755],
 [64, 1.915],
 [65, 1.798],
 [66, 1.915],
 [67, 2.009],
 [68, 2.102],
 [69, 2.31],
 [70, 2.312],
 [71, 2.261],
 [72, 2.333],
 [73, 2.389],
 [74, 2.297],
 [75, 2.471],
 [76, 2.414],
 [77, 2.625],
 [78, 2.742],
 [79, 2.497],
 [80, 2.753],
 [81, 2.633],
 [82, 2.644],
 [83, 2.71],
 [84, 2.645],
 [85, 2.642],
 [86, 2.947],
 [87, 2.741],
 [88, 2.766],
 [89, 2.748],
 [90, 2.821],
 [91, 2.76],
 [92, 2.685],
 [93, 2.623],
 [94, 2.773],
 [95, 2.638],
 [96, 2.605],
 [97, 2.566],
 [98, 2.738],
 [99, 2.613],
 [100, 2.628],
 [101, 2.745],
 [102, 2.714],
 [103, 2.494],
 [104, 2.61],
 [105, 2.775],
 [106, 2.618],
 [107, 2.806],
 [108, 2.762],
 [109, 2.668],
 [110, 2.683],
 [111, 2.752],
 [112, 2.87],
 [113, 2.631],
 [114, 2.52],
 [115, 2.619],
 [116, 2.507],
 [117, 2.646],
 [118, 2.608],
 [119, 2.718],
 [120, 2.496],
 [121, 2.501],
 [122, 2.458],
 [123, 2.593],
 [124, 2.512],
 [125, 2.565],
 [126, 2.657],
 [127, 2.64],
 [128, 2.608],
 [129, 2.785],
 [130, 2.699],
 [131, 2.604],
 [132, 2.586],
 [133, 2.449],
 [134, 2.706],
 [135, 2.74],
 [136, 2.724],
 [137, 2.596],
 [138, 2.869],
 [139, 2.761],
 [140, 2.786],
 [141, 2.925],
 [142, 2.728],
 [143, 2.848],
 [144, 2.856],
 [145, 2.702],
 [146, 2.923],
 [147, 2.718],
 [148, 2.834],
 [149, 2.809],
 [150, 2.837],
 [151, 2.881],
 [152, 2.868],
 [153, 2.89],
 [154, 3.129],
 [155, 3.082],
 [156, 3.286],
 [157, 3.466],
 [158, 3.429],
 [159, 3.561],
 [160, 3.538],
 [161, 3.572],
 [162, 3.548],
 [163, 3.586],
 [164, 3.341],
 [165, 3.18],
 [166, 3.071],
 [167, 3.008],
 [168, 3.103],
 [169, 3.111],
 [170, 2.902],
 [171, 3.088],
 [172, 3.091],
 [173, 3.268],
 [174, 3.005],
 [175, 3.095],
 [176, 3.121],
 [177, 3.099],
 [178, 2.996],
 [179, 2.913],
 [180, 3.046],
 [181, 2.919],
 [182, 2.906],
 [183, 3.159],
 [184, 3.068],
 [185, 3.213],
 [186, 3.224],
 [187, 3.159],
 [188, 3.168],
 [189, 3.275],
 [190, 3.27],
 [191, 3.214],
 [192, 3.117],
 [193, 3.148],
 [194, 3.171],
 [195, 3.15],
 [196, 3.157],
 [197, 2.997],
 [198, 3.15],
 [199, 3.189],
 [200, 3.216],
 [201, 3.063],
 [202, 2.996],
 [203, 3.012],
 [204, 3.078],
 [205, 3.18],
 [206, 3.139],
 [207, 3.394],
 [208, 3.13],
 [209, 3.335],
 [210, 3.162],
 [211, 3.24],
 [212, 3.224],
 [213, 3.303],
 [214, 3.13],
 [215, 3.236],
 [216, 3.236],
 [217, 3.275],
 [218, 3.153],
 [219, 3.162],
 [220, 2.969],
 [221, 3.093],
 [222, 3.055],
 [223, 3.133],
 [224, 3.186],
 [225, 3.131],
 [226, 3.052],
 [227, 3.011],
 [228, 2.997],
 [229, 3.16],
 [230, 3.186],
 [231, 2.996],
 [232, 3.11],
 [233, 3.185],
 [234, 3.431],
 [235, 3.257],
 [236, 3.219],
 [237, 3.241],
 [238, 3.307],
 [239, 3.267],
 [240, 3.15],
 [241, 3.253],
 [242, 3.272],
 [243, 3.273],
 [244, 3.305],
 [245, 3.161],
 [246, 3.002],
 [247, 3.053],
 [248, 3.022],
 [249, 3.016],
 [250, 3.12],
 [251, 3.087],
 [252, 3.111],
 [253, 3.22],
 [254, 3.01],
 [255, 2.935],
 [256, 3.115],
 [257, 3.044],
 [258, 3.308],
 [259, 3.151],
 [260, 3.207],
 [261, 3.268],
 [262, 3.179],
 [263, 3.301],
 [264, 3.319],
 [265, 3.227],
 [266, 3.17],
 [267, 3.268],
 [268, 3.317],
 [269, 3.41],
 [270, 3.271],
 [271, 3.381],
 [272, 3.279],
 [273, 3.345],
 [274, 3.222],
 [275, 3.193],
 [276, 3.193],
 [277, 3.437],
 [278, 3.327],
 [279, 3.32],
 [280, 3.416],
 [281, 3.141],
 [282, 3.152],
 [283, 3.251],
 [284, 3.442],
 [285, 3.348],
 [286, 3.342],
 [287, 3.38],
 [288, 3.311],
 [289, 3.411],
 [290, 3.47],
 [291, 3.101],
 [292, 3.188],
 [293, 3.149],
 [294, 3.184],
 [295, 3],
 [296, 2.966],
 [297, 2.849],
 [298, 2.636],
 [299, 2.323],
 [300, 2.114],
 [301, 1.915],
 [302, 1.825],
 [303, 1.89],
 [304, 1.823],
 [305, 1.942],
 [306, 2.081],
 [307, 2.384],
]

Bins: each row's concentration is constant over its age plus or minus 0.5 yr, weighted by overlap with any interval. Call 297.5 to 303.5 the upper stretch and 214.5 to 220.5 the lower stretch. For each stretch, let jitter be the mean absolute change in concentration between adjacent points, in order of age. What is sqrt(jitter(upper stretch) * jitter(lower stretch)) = 0.113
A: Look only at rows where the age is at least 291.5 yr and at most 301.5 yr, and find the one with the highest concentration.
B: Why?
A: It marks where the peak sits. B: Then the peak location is 292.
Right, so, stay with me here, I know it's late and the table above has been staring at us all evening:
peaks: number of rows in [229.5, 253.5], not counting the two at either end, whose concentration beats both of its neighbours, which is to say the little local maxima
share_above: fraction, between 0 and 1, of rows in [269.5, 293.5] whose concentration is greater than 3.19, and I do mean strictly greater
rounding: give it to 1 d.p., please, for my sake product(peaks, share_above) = 4.0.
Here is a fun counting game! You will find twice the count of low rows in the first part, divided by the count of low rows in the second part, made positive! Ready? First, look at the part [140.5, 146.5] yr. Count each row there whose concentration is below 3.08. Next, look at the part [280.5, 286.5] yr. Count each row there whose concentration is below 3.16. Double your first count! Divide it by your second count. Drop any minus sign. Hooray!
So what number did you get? 6.0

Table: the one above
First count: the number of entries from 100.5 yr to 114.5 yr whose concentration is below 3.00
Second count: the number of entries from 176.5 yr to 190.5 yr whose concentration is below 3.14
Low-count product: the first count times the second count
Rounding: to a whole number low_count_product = 98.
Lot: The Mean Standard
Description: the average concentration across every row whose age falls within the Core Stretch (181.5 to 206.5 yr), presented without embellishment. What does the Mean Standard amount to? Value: 3.14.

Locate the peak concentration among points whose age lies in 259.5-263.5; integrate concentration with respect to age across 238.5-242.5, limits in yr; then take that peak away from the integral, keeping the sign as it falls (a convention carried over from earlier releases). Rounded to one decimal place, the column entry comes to 9.6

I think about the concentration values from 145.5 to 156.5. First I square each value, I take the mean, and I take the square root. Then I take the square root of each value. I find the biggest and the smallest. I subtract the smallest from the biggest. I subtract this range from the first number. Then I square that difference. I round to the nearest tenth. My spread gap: 7.7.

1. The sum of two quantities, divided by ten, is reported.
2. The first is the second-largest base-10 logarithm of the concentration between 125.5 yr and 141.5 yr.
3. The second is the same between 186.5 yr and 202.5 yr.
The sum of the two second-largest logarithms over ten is 0.097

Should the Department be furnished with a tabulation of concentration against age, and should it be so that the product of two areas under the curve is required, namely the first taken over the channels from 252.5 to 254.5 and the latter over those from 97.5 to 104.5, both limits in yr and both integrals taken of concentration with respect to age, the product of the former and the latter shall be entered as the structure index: 116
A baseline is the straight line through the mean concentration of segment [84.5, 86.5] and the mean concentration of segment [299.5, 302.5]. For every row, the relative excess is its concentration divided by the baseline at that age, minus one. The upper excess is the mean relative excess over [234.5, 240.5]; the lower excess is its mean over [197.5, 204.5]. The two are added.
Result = 0.8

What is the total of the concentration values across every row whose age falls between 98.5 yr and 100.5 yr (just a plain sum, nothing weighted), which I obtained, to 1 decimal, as 5.2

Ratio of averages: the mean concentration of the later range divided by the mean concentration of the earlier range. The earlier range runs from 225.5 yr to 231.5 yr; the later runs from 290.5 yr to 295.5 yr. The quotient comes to 1.02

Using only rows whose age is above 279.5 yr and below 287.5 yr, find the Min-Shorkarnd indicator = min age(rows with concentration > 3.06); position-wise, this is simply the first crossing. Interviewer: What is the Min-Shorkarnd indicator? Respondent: 280 yr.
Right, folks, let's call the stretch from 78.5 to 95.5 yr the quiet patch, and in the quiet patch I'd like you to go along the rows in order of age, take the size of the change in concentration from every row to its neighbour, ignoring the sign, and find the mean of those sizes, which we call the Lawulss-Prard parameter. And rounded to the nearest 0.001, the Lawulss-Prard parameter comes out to 0.102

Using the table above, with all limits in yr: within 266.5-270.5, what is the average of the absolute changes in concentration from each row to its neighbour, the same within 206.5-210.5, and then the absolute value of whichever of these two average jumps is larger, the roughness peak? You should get 0.214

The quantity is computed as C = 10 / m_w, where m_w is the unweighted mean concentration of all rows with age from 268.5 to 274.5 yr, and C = 3.01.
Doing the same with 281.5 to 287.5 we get 3.01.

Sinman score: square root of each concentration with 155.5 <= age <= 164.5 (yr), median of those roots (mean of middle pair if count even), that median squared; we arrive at 3.54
